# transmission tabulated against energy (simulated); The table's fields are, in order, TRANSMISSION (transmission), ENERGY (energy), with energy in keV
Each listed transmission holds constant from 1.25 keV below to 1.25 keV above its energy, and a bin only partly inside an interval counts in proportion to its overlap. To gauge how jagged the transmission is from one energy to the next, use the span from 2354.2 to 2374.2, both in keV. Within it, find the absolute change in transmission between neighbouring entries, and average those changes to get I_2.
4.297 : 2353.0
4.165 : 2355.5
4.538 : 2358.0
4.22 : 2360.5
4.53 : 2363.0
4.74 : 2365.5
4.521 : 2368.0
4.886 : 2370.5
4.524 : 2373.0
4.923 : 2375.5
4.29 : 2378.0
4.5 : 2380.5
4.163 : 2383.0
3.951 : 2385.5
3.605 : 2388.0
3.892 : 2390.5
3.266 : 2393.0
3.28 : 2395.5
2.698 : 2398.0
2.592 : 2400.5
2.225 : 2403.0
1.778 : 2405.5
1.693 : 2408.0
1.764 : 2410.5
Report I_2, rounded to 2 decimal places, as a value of 0.31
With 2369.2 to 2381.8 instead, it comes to 0.40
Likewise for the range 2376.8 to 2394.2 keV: 0.34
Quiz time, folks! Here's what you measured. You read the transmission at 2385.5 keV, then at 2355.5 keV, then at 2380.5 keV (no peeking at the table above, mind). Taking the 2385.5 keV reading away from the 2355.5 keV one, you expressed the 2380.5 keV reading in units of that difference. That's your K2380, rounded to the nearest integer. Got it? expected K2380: 21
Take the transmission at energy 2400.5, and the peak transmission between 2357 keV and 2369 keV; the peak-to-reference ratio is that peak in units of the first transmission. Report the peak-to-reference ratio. 1.83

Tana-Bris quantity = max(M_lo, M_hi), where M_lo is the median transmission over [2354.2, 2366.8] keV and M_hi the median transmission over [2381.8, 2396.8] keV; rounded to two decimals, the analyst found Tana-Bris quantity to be 4.53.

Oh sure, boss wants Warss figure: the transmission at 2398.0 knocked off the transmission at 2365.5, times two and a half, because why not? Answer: 5.1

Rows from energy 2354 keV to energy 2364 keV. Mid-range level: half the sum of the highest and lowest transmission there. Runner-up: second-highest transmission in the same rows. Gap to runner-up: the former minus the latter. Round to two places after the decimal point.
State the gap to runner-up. -0.18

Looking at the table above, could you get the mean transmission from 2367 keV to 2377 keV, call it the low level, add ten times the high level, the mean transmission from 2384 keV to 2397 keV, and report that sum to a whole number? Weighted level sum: 41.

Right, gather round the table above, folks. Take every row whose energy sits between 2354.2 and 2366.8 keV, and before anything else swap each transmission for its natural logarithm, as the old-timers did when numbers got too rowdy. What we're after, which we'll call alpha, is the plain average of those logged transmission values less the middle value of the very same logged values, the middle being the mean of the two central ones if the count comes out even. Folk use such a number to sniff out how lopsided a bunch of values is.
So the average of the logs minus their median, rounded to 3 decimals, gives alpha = -0.022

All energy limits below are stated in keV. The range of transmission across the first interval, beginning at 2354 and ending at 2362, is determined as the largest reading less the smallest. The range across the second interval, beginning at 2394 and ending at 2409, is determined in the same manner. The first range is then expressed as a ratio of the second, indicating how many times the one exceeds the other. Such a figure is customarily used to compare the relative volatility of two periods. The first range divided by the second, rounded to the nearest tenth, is 0.2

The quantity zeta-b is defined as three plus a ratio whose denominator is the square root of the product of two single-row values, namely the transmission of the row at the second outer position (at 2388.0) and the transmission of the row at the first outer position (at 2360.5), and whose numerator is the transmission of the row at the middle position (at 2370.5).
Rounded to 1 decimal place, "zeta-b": 4.3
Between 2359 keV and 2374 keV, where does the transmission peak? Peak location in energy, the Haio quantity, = 2370.5 keV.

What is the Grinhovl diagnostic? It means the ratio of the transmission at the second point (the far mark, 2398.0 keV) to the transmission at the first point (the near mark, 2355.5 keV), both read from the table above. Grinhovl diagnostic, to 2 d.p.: 0.65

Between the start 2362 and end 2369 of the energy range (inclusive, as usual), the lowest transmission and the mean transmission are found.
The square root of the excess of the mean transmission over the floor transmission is 0.28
